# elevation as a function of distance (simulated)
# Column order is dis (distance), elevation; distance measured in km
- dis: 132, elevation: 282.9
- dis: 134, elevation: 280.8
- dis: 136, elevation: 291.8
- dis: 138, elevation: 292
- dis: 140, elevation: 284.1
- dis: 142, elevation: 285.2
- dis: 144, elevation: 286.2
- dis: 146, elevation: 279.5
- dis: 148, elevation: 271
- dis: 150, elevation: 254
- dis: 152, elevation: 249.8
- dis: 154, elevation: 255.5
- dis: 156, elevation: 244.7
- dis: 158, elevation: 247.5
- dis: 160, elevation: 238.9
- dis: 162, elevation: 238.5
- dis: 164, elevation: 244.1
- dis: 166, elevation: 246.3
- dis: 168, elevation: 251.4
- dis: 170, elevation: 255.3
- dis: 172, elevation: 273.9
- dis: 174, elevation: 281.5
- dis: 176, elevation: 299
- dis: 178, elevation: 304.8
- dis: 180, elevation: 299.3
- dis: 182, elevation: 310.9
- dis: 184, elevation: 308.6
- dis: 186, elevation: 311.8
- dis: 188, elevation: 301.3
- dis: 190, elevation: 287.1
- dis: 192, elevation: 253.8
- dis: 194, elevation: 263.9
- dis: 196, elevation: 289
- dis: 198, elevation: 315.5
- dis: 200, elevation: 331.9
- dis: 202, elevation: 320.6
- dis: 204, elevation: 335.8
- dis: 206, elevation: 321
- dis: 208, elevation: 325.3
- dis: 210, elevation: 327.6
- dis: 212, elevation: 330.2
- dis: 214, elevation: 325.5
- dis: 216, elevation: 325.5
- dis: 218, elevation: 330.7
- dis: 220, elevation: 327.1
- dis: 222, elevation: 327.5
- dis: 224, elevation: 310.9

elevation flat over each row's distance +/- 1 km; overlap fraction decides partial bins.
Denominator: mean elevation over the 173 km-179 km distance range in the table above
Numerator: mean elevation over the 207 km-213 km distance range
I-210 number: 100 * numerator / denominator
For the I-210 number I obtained 111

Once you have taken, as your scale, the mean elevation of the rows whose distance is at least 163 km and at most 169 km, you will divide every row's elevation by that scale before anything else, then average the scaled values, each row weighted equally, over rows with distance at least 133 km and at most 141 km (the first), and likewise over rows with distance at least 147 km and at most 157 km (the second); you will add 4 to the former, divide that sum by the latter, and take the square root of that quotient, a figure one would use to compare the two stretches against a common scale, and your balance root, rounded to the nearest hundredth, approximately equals 2.24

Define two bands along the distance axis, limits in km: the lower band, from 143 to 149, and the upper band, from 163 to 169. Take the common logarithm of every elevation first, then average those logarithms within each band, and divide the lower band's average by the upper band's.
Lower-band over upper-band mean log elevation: 1.02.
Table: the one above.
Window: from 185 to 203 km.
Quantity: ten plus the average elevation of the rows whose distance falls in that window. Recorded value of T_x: 307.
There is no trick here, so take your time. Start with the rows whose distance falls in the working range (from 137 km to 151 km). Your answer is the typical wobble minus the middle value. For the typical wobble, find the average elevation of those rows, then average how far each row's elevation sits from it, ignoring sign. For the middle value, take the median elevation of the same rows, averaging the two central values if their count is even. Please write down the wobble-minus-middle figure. -275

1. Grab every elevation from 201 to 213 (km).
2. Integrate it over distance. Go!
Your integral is 3921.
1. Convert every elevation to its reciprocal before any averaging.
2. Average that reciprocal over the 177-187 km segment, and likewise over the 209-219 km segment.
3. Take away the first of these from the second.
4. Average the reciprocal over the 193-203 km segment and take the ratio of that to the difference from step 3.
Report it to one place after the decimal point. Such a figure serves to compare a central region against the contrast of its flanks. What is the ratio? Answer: -16.0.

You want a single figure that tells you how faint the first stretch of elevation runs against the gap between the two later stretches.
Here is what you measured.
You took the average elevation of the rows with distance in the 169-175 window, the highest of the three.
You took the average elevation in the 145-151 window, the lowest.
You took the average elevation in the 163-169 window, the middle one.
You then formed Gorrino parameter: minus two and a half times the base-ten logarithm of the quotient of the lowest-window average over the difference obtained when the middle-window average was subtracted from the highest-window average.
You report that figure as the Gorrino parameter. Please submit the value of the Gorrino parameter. -2.7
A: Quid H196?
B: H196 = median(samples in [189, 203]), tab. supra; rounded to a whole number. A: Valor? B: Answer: 289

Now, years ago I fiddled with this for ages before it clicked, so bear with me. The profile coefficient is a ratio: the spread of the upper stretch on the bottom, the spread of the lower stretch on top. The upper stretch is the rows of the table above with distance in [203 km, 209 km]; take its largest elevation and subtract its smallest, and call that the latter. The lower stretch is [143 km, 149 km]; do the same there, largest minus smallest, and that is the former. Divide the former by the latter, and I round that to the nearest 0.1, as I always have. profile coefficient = 1.0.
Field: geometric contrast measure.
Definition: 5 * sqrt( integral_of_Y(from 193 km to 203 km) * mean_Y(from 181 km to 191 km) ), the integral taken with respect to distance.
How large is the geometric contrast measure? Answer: 4808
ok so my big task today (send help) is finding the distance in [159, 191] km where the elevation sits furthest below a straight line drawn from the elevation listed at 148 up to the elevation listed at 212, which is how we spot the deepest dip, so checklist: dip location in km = 162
